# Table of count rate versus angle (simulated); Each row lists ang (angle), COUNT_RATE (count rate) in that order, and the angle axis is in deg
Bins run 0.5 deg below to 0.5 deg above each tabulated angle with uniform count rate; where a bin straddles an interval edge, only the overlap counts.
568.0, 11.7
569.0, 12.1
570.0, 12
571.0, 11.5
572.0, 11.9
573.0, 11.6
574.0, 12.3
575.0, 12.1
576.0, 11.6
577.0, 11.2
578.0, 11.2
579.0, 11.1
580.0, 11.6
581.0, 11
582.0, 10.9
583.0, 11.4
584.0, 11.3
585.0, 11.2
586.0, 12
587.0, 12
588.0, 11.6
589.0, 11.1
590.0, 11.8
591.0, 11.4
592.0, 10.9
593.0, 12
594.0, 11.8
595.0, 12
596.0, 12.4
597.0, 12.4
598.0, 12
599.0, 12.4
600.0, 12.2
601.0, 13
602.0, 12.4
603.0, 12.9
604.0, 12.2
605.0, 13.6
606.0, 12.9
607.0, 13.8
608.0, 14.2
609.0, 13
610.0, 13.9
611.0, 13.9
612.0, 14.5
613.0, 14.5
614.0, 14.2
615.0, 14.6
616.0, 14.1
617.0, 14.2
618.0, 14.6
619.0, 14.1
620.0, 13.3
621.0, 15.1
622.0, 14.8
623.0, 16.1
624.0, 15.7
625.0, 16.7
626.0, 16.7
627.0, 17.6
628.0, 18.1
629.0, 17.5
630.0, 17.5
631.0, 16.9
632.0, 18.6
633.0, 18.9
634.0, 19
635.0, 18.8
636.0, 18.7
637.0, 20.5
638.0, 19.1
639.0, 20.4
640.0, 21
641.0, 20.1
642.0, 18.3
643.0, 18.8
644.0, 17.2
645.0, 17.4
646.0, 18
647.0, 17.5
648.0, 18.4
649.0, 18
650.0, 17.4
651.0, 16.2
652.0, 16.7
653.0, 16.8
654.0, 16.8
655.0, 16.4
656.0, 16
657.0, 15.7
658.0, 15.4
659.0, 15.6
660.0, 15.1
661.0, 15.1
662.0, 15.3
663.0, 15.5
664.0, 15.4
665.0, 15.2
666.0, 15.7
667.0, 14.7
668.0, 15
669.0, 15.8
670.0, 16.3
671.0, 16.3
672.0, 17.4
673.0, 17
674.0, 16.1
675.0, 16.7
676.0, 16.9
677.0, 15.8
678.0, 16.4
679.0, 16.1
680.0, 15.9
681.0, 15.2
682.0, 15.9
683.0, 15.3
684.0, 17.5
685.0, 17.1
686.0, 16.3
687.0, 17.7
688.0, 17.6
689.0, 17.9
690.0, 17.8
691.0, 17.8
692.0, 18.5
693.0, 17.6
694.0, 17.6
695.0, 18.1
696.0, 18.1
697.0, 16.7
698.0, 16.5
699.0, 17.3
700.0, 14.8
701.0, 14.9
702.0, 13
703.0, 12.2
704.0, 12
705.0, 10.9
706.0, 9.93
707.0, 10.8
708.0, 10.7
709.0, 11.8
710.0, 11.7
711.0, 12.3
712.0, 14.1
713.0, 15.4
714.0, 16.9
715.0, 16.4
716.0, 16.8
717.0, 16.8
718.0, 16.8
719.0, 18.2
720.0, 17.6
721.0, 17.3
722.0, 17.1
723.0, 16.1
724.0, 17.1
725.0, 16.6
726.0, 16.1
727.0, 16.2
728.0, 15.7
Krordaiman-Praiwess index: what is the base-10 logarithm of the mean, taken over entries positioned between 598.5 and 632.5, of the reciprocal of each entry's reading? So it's -1.16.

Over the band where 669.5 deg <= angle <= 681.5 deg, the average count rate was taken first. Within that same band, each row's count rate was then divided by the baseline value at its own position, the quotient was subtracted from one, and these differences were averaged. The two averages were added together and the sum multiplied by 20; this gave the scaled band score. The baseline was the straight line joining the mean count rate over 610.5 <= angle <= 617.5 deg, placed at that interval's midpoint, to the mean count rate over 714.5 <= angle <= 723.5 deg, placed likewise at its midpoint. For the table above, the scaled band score 326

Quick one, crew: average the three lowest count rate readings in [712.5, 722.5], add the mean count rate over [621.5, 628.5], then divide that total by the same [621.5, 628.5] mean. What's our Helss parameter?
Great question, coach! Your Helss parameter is 1.98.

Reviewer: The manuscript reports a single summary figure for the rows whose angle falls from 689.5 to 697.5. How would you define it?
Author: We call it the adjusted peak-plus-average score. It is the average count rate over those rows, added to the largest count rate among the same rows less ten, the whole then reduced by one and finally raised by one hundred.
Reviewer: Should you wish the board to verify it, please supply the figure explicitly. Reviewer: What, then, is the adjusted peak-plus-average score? 125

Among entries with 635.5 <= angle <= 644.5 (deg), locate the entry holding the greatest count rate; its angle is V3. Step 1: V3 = 640.0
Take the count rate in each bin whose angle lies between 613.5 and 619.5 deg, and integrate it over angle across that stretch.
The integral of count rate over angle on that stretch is 86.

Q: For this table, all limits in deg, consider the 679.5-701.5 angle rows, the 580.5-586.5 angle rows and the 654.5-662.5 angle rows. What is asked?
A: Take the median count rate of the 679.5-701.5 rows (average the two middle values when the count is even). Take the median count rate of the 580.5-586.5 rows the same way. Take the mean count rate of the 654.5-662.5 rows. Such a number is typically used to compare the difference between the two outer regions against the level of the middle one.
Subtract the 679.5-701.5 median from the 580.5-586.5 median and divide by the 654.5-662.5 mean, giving -0.39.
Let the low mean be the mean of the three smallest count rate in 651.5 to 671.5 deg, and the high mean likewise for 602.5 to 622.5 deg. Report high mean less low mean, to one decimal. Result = -2.3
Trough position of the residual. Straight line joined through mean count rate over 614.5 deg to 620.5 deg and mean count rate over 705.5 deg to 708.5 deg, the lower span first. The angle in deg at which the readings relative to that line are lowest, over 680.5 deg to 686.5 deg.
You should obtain 681.0 deg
